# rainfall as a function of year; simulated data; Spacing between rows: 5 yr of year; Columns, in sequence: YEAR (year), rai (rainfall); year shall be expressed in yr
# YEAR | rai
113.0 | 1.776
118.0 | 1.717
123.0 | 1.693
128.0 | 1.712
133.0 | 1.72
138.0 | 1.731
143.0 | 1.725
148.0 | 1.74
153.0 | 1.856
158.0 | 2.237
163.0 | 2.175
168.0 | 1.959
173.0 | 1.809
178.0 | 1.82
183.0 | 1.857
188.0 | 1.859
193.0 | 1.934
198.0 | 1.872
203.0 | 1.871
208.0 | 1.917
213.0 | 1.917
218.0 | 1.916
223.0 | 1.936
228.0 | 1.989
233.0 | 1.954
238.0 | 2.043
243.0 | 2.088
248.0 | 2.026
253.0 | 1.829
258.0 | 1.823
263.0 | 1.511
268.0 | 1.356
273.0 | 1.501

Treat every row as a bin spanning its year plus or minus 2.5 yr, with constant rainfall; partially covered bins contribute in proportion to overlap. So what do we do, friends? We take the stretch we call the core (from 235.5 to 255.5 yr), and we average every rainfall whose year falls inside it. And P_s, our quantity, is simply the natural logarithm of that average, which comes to 0.69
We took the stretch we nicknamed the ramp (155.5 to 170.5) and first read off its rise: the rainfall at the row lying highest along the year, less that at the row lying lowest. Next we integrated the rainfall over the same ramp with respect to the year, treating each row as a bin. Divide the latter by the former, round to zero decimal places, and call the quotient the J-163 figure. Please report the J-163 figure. -115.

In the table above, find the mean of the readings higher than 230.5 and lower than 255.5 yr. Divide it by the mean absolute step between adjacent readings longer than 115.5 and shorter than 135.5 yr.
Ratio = 117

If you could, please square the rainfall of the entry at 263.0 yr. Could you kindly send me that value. 2.3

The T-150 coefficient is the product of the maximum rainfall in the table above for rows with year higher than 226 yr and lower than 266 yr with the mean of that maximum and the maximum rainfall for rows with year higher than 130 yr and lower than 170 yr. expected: 4.52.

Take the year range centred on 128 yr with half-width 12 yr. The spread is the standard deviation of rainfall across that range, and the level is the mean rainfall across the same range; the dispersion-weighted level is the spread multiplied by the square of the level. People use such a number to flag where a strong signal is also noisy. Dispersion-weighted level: 0.04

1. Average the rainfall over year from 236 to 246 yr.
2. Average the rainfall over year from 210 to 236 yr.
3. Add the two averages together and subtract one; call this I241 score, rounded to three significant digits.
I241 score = 3.01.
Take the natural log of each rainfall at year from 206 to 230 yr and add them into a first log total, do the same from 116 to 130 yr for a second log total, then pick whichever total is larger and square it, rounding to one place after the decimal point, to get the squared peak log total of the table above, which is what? 10.9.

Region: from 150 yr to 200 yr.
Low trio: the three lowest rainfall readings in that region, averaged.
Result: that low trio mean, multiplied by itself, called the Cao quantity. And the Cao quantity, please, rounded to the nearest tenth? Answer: 3.3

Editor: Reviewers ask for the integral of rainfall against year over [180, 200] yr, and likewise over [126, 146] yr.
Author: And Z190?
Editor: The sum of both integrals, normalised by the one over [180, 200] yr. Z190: 1.92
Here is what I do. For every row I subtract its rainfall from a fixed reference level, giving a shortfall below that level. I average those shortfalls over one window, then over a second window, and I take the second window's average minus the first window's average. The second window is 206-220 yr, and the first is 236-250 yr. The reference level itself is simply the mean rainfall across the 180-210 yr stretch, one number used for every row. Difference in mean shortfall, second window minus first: 0.14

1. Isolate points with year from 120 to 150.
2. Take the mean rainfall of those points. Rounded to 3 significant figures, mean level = 1.72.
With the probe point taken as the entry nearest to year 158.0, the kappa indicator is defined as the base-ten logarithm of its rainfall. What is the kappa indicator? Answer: 0.35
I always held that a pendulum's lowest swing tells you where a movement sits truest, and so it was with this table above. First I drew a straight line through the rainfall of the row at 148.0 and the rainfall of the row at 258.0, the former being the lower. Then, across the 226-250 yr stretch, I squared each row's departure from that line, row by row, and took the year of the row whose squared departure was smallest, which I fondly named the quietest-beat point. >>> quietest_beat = 233.0 yr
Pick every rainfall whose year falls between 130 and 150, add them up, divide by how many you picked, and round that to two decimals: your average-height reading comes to 1.73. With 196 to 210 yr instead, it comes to 1.89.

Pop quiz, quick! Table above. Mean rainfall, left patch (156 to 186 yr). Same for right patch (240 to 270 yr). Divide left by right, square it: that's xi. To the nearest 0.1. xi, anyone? 1.2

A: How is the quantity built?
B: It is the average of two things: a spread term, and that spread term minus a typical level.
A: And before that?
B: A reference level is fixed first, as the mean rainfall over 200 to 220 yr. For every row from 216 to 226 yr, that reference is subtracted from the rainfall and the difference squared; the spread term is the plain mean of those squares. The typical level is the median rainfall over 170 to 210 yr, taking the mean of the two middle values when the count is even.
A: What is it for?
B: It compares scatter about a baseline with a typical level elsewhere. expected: -0.932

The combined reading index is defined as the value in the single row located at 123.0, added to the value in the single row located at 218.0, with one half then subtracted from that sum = 3.11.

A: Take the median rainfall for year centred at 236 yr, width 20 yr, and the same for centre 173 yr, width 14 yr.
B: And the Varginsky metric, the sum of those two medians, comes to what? 3.84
